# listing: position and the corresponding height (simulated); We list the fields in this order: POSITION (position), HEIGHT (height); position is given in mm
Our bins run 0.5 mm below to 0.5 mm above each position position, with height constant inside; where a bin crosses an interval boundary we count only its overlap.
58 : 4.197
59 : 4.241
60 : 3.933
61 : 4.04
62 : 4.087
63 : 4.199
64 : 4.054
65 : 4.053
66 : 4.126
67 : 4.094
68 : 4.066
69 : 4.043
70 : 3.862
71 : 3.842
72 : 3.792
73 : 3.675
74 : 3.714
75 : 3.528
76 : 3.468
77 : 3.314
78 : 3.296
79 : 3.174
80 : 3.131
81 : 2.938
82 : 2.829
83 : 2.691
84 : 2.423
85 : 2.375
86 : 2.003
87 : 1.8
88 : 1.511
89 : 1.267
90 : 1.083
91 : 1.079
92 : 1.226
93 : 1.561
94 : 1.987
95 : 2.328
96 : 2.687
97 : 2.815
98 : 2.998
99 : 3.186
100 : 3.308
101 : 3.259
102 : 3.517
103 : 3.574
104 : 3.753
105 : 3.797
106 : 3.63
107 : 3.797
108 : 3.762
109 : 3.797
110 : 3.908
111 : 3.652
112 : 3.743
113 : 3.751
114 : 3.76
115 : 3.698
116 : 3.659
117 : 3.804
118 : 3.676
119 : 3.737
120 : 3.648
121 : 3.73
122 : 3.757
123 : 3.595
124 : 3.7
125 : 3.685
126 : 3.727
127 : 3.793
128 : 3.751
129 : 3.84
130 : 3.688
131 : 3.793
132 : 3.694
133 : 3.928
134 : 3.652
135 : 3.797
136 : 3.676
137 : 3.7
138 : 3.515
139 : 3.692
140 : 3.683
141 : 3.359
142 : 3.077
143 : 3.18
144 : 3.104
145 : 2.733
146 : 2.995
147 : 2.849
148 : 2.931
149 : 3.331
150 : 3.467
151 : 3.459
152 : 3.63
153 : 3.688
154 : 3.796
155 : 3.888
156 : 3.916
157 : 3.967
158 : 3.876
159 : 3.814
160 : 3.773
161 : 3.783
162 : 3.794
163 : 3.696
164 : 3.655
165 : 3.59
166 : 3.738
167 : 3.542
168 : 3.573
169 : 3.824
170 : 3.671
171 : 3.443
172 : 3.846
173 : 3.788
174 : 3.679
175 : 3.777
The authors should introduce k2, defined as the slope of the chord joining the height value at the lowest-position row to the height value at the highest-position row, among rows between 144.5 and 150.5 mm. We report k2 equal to 0.15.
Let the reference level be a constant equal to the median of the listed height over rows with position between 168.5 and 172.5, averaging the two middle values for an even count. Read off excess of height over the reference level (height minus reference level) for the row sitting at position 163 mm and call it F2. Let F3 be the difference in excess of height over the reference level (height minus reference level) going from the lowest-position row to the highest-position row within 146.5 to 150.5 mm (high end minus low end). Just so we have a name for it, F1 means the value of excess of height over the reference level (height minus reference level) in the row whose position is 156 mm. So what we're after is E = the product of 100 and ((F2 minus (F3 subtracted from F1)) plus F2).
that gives 35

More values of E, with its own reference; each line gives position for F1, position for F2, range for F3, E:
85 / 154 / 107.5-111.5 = 136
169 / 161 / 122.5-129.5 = 24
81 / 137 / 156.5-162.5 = 54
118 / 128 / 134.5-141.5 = -36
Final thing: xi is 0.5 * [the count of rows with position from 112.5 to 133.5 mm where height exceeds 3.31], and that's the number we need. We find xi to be 10.5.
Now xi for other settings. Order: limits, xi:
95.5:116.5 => 7.5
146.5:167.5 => 9.5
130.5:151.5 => 7.0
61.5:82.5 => 8.0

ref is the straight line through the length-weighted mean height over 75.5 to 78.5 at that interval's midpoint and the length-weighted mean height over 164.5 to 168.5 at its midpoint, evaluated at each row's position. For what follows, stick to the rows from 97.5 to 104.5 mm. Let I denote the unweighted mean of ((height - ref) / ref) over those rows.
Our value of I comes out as -0.02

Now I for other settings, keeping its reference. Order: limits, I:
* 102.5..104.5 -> 0.07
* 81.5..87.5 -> -0.30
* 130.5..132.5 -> 0.07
